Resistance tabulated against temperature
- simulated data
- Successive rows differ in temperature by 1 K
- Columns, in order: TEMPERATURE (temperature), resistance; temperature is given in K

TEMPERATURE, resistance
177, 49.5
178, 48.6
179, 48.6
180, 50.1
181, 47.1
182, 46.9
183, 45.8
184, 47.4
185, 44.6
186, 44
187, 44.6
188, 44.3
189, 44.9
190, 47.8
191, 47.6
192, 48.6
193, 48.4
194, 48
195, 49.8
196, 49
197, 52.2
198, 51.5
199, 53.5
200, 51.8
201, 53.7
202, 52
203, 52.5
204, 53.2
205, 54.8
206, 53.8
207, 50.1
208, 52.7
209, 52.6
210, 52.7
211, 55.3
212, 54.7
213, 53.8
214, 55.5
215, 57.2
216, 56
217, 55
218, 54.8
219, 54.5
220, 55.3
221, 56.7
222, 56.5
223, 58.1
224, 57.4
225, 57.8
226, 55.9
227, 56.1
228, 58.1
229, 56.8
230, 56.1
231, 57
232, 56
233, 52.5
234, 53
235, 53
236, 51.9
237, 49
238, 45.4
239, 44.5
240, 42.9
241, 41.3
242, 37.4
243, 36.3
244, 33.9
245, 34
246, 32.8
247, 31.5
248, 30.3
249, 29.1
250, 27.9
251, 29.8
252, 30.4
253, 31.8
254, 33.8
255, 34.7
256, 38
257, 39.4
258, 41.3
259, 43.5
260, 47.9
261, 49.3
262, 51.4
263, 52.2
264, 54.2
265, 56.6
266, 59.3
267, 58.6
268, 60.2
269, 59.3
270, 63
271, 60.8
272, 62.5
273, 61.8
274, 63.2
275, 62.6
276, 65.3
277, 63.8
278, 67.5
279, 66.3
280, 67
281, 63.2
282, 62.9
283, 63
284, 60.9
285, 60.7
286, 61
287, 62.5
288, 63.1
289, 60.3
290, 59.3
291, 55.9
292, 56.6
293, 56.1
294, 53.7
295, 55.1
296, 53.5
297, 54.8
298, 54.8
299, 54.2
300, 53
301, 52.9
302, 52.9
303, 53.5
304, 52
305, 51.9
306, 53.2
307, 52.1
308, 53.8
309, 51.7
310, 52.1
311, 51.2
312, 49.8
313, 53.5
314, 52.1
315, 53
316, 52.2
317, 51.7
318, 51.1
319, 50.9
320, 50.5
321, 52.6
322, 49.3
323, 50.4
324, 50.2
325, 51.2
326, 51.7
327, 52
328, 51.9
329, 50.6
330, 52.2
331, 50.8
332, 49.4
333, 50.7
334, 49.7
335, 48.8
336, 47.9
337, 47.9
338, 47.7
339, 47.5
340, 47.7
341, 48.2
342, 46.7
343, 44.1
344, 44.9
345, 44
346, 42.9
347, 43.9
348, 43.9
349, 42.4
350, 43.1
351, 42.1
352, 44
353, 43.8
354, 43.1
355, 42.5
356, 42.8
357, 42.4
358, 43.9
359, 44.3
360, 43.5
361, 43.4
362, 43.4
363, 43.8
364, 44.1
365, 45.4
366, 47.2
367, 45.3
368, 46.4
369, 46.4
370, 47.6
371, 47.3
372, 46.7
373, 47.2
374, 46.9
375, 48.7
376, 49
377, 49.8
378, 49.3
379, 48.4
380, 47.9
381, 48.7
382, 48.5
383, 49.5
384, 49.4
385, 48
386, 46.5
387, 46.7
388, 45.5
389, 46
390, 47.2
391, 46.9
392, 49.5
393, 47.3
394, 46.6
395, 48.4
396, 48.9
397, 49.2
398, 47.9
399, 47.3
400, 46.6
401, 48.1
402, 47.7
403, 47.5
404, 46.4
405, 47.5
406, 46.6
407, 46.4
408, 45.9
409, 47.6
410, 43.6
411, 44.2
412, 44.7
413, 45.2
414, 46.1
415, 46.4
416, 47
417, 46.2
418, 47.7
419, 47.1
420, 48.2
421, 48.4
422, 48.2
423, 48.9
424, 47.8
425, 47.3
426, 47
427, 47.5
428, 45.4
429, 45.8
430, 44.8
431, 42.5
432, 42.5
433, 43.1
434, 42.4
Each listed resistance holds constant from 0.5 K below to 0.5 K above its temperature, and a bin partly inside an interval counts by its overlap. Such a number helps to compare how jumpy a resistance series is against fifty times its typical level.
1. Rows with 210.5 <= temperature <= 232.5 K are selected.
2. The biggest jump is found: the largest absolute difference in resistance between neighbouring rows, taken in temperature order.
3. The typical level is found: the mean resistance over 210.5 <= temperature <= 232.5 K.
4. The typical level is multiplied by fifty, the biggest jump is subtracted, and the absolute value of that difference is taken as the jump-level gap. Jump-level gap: 2804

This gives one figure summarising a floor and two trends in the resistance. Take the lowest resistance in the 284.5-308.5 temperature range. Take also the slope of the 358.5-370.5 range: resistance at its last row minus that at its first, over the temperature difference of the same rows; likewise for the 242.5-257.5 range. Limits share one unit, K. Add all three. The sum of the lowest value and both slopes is 52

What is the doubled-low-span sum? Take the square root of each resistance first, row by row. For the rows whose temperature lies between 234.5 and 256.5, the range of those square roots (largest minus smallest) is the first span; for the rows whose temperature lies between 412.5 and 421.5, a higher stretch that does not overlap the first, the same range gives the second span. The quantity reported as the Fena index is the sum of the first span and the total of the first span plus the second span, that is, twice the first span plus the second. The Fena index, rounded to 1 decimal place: 4.2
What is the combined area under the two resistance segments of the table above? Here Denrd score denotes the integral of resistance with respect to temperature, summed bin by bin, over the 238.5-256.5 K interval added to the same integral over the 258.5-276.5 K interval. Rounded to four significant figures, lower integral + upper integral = 1652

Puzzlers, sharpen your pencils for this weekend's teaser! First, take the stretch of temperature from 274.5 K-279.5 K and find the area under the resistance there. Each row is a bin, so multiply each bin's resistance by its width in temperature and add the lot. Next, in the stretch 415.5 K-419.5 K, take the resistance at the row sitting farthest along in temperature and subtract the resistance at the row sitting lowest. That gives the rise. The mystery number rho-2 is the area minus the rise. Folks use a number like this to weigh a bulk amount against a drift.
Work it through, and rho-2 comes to 325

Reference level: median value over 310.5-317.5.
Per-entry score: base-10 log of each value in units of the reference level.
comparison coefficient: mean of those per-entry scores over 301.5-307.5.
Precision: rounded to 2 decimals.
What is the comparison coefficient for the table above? 0.00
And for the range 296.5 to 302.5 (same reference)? 0.01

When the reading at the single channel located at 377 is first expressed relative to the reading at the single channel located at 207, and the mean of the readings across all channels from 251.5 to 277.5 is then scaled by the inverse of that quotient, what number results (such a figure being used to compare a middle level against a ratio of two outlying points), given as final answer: 52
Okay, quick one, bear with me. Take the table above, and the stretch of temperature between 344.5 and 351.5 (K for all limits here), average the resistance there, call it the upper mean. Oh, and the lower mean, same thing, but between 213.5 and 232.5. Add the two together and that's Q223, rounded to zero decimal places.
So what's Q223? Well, 100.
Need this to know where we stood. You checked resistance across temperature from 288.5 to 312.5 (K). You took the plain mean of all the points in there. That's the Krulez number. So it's 53.9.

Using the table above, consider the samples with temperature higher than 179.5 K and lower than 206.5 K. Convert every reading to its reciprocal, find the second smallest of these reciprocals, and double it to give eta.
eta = 0.0372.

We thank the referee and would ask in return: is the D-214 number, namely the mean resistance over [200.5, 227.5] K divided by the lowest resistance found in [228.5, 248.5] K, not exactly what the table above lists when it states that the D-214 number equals 1.81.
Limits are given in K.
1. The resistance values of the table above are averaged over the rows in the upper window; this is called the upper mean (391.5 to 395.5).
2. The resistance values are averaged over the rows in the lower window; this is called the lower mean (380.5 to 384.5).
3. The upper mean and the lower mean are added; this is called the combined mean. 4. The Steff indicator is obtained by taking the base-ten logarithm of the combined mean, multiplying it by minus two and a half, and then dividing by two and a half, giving -1.99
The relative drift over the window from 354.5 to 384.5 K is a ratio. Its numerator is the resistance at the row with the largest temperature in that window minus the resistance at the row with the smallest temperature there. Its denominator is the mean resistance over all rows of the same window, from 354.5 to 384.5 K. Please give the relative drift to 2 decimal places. 0.15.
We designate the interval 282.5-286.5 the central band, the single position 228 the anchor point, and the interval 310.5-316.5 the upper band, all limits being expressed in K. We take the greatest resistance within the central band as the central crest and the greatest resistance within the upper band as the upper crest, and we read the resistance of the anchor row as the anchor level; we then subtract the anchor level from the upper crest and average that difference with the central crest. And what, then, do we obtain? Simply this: 29.2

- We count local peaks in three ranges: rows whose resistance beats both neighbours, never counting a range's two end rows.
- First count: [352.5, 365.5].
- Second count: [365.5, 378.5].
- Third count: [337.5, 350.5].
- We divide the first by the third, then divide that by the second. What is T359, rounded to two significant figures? 0.33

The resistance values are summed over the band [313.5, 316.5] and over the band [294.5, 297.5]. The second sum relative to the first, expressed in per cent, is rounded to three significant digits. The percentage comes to 104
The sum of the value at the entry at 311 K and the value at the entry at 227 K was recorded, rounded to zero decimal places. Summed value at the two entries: 107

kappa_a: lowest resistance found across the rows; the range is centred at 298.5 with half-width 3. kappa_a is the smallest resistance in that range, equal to 52.9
